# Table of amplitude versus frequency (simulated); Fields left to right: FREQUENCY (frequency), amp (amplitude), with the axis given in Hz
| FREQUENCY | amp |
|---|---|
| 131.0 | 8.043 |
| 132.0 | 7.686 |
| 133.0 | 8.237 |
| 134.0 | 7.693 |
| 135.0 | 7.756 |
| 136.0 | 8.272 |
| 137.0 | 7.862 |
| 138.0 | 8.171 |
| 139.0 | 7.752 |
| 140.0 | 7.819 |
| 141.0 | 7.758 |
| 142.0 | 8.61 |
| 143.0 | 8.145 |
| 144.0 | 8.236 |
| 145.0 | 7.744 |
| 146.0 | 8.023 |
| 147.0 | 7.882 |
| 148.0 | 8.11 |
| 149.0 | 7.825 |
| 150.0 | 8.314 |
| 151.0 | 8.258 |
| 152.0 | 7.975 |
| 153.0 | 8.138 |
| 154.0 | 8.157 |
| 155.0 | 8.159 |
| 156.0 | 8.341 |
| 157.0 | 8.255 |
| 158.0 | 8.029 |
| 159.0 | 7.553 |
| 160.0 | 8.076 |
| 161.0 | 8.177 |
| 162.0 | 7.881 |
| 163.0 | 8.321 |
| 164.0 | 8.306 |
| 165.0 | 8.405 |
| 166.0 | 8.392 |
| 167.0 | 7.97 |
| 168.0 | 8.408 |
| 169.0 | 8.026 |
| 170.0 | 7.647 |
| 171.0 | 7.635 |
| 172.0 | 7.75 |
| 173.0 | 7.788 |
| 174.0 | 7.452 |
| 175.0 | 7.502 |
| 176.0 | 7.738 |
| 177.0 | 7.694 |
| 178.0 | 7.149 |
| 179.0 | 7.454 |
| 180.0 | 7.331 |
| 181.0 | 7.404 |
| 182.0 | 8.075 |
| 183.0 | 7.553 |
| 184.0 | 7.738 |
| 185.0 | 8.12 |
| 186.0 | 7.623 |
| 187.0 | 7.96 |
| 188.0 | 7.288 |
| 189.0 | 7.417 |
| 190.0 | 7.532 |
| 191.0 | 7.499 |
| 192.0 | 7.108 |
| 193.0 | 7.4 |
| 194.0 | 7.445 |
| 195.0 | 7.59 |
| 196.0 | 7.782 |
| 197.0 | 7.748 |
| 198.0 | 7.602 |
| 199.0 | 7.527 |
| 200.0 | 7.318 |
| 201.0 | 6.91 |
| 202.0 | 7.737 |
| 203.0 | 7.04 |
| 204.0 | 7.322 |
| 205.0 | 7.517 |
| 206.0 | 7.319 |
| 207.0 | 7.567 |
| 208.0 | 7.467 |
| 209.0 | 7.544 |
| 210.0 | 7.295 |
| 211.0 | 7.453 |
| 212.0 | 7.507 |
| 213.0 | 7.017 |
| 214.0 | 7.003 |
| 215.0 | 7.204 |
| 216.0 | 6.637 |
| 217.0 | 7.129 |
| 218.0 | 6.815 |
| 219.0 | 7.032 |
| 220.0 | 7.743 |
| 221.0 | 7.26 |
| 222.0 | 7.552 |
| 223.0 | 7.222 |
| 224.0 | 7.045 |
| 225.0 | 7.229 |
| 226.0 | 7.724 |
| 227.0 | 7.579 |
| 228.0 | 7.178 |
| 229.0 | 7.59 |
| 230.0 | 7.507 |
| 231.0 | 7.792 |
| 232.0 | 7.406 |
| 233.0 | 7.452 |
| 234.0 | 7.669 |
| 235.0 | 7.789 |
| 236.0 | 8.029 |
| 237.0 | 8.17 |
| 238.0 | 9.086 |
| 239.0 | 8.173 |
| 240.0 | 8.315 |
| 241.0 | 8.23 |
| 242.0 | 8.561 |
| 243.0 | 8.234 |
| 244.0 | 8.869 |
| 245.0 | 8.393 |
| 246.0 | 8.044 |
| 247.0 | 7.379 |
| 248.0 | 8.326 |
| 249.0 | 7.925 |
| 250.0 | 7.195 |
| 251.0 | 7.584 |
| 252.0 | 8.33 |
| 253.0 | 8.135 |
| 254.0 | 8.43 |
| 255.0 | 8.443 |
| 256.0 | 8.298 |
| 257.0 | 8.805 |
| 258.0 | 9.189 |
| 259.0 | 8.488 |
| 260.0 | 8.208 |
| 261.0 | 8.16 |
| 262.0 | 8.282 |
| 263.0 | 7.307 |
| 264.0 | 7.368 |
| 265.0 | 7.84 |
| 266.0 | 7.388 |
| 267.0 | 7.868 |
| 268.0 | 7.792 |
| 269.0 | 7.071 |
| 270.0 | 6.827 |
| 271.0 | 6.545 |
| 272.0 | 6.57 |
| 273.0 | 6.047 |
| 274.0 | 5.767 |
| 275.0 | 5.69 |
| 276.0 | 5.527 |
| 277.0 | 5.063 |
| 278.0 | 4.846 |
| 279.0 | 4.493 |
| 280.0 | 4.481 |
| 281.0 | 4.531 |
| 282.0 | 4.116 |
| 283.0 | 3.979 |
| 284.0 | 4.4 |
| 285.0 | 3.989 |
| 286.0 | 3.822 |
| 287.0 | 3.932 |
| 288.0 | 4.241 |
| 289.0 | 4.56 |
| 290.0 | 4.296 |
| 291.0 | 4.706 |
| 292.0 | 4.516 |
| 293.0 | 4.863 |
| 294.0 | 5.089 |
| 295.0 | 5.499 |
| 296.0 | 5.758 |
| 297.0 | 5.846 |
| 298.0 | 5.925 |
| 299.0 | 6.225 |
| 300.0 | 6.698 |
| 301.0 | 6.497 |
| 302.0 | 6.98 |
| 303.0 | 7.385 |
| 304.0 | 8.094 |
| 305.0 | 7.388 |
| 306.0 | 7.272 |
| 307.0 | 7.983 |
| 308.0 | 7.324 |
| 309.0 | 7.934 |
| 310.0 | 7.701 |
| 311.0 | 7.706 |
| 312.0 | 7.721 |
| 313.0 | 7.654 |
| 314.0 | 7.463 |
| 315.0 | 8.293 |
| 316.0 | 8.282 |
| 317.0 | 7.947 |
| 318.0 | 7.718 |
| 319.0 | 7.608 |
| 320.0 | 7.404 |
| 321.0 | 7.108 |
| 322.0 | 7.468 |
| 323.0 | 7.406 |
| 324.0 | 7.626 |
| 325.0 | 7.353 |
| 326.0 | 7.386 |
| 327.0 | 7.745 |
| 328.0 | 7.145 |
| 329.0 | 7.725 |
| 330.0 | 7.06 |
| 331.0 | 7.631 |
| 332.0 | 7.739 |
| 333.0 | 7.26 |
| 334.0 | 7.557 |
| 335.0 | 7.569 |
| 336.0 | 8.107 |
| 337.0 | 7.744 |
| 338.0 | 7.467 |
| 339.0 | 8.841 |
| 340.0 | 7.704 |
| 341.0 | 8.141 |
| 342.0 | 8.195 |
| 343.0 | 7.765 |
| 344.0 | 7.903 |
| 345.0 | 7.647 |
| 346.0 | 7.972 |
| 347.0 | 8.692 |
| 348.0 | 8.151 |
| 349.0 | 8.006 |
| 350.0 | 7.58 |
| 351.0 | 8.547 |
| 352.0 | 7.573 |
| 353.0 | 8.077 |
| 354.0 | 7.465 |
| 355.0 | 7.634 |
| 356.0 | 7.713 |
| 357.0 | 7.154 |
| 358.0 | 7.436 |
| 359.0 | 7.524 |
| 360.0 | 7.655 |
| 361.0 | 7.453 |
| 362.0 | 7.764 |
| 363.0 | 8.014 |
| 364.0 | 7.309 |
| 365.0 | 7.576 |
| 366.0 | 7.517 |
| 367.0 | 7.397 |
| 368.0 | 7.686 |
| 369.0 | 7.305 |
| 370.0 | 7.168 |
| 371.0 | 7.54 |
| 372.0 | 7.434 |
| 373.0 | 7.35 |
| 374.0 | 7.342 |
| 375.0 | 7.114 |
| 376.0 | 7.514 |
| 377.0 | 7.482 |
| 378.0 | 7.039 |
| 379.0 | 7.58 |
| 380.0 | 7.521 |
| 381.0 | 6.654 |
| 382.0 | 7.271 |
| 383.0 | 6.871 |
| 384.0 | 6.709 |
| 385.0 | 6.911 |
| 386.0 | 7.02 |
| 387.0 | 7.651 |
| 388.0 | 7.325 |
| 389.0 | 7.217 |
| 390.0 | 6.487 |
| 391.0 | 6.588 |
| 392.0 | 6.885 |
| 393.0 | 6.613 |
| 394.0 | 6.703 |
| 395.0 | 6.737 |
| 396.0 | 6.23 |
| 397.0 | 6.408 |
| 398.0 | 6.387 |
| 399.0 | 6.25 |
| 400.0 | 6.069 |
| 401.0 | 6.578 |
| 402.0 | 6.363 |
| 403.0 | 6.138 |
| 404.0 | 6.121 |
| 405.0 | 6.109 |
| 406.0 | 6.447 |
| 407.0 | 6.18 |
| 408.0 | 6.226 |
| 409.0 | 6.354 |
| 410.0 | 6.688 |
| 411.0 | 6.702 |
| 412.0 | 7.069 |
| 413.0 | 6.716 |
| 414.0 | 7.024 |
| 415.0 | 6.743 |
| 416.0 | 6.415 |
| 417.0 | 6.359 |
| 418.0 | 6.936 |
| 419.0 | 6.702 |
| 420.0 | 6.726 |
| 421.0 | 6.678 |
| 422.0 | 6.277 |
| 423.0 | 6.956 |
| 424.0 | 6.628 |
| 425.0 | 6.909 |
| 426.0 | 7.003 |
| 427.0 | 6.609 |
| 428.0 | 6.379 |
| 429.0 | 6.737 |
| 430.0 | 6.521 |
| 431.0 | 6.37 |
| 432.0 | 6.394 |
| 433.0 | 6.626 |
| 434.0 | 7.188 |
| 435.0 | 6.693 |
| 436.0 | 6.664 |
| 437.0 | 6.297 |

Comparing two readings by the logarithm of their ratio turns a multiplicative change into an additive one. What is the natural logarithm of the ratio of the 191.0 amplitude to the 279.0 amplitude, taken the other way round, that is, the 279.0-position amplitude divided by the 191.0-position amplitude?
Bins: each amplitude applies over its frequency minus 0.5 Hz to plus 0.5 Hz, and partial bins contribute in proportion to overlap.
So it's -0.51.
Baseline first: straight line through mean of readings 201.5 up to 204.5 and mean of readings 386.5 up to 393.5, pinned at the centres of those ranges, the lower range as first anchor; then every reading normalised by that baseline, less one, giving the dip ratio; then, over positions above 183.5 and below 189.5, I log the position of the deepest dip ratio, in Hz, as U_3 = 188.0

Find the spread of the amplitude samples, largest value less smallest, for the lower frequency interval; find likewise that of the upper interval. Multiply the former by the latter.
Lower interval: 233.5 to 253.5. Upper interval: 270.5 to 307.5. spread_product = 8.1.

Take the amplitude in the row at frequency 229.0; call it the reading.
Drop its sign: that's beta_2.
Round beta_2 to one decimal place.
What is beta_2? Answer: 7.6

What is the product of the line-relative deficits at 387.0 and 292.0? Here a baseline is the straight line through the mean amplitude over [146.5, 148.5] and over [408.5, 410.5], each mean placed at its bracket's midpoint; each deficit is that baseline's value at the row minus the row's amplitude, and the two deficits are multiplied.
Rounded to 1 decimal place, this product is -2.7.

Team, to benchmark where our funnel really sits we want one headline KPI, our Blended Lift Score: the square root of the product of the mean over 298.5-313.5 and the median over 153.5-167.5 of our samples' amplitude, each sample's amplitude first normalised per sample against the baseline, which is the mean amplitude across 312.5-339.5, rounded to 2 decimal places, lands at 1.02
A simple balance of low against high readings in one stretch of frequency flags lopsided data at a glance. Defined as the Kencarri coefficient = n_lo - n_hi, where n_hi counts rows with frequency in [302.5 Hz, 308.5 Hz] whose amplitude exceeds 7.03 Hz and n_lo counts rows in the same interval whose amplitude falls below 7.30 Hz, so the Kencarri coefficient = -5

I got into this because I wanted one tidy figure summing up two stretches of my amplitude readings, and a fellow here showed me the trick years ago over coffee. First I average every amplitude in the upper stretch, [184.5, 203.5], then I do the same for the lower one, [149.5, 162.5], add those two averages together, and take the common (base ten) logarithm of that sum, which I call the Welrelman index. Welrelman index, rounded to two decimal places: 1.19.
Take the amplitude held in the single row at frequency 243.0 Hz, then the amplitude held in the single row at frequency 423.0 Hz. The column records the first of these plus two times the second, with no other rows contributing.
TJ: 22.1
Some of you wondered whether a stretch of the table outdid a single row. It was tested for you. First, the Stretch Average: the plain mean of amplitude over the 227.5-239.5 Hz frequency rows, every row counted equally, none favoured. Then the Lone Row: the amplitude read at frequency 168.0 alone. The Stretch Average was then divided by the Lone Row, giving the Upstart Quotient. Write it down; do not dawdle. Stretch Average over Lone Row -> 0.93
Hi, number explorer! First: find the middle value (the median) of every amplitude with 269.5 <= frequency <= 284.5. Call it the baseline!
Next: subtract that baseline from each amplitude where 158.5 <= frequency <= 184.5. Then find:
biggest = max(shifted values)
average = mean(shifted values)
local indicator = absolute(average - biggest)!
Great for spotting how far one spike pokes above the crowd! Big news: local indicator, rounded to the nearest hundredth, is 0.58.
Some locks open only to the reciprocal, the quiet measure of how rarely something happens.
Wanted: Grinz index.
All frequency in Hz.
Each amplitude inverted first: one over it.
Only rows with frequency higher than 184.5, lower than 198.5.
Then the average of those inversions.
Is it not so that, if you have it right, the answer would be 0.132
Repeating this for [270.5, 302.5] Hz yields 0.200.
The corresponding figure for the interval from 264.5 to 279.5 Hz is 0.162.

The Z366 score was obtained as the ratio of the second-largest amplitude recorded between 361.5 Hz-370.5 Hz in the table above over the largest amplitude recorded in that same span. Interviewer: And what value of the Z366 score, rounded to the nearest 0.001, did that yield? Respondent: 0.969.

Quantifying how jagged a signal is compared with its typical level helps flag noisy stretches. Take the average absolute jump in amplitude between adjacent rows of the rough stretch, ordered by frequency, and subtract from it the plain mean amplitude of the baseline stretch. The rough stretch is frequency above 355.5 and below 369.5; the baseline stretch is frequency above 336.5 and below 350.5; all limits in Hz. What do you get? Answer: -7.71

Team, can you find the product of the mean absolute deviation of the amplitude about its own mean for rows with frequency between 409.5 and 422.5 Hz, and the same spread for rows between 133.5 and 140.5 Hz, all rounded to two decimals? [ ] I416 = 0.03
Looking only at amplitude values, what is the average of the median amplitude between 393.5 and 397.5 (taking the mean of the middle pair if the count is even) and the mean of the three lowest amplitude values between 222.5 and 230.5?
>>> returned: 6.85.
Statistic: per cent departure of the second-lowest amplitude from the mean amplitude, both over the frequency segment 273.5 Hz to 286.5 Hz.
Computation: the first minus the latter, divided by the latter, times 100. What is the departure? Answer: -14.8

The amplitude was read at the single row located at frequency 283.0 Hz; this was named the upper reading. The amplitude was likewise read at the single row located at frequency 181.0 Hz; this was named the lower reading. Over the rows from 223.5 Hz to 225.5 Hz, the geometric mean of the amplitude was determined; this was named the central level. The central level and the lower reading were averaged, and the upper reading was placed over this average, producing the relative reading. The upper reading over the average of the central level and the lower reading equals 0.55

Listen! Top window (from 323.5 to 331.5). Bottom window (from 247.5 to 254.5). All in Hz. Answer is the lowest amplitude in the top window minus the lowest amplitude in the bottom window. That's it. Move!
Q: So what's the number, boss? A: -0.1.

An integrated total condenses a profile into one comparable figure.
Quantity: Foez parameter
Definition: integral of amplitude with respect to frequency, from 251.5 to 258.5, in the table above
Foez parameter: 60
